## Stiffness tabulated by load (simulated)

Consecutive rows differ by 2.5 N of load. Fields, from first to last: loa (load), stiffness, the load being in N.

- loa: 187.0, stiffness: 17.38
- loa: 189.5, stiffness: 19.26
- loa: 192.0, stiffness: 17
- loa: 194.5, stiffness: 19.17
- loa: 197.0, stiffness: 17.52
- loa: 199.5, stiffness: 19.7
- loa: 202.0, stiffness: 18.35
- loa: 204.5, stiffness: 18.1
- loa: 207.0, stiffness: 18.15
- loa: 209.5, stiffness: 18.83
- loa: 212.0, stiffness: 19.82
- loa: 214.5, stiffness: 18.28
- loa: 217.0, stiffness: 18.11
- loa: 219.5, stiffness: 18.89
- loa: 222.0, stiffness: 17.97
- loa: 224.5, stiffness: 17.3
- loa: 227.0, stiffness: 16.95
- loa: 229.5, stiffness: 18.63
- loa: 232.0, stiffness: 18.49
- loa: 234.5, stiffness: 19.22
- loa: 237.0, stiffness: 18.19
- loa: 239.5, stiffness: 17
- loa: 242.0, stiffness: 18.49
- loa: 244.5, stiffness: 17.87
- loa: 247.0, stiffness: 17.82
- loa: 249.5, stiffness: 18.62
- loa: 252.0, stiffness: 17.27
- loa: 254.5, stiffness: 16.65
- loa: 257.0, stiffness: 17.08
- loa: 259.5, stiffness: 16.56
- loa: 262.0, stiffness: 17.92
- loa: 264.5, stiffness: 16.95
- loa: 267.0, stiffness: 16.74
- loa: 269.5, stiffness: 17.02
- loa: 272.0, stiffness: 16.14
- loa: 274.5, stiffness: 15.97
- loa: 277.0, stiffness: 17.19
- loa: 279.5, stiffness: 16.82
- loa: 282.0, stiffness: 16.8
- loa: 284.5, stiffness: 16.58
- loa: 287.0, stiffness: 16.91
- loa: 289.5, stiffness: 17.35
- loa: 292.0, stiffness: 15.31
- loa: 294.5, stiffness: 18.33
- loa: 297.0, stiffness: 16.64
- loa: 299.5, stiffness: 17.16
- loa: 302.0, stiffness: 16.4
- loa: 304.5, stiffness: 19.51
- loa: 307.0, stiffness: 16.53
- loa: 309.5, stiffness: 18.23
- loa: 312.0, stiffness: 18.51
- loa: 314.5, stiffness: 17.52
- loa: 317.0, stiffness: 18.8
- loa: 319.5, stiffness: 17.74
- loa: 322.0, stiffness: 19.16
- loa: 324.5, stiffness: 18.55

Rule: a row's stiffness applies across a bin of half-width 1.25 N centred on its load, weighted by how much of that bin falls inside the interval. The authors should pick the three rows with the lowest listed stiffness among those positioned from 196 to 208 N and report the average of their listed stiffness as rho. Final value 17.9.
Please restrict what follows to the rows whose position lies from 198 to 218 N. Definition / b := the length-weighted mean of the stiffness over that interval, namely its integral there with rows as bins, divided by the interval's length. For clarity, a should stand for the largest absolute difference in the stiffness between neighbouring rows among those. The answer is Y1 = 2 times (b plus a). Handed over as 40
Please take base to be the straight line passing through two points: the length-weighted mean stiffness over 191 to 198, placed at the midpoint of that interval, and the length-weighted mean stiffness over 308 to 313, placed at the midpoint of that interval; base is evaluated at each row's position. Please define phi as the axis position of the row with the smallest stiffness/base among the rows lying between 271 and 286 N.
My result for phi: 274.5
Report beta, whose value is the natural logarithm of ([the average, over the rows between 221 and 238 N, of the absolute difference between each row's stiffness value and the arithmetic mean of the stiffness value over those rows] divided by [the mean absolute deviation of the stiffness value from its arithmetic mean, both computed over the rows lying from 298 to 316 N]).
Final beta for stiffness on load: -0.4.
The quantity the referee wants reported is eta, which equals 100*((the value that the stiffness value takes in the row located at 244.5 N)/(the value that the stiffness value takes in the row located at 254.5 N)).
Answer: 107.3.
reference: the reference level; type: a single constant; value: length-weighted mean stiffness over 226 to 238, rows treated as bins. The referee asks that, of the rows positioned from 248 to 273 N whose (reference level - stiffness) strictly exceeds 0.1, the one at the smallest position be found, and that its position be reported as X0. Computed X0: 252.0 N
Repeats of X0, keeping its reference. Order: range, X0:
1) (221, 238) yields 222.0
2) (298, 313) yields 299.5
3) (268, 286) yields 269.5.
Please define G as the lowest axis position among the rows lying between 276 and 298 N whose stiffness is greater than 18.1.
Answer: 294.5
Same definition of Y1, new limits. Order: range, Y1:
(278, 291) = 35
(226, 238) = 40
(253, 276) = 36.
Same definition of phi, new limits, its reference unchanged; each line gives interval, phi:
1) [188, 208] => 192.0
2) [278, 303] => 292.0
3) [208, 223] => 222.0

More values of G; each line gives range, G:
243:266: 249.5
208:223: 209.5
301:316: 304.5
